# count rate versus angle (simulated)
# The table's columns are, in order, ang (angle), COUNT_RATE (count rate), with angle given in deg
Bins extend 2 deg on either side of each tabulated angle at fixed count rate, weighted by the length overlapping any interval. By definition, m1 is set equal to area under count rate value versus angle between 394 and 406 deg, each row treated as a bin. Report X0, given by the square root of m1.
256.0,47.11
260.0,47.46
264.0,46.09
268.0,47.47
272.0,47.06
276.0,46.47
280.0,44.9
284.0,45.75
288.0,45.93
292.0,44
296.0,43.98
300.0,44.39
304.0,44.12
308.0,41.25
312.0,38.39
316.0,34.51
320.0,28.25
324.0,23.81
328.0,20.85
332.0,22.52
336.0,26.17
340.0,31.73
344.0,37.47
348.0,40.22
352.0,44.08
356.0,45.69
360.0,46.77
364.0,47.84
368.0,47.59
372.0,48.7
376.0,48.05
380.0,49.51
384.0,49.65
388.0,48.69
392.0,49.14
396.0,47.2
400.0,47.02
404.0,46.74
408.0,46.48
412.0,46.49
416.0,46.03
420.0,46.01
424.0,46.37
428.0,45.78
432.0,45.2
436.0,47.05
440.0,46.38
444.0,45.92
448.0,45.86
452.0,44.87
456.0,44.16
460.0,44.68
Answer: 23.7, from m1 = 564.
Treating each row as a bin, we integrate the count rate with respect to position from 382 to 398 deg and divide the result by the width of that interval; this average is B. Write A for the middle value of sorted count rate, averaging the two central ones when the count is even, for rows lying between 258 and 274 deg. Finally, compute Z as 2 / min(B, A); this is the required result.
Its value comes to 0.0423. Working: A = 47.3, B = 48.7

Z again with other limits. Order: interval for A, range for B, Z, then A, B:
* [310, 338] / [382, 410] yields 0.0764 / 26.2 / 47.8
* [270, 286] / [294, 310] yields 0.0460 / 46.1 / 43.4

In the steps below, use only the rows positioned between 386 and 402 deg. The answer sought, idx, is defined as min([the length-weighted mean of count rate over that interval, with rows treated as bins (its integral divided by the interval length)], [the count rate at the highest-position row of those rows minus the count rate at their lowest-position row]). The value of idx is -1.7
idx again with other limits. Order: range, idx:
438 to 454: -1.5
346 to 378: 7.8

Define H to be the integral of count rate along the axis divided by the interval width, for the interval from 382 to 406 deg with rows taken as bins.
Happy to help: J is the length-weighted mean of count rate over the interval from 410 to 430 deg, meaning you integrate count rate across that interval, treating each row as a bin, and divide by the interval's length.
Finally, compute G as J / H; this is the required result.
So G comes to 1.0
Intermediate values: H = 48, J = 46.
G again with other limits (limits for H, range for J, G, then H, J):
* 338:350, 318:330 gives 0.7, 36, 24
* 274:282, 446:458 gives 1.0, 46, 45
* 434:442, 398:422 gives 1.0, 47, 46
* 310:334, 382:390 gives 1.8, 28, 49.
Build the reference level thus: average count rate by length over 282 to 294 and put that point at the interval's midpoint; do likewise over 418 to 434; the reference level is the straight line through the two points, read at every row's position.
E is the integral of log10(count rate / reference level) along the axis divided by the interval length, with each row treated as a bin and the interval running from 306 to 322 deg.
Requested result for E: -0.109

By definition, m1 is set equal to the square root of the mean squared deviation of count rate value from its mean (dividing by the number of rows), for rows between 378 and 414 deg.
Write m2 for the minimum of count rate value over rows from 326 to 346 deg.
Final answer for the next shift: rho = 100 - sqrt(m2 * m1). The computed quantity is 95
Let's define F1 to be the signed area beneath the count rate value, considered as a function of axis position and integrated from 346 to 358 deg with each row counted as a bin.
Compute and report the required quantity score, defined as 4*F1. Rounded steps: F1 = 520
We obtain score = 2080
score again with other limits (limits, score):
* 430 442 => 2218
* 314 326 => 1385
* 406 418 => 2224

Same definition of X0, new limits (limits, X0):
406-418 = 23.6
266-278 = 23.7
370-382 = 24.2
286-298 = 23.1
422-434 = 23.4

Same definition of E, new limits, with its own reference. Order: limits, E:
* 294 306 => -0.011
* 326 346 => -0.225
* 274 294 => 0.002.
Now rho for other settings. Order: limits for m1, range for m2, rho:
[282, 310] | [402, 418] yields 92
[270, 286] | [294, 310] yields 94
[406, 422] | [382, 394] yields 97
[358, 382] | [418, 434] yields 94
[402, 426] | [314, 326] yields 98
